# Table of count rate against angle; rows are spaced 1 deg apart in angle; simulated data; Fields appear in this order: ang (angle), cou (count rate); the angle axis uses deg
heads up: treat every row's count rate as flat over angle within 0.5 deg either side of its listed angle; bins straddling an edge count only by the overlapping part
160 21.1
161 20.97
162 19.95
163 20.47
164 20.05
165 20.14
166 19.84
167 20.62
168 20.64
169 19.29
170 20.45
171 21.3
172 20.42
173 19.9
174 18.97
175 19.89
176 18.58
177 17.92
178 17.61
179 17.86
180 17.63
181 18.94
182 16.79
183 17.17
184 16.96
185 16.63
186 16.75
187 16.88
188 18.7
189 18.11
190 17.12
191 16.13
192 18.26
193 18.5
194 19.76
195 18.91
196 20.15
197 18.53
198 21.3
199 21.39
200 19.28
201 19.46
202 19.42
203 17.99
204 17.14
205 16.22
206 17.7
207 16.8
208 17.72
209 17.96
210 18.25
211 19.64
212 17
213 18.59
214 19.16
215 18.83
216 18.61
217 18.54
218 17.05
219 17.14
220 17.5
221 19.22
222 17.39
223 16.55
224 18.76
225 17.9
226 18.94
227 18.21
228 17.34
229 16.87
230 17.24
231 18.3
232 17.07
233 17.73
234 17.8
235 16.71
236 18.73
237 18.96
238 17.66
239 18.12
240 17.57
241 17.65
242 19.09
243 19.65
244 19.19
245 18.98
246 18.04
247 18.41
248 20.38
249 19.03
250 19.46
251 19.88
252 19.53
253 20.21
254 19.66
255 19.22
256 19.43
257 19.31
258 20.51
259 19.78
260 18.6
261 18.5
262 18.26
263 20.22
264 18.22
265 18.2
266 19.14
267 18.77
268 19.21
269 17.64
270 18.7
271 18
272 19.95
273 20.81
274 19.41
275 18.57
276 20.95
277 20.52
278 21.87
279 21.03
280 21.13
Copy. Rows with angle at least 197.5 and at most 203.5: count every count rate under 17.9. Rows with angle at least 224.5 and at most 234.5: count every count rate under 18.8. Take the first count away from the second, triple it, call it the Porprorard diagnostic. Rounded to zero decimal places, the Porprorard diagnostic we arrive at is 27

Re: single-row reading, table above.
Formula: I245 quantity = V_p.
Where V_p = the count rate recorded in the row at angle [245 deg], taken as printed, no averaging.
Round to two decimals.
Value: 18.98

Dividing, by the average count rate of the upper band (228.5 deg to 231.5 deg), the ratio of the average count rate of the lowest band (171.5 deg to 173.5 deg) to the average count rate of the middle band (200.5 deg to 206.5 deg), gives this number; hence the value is 0.064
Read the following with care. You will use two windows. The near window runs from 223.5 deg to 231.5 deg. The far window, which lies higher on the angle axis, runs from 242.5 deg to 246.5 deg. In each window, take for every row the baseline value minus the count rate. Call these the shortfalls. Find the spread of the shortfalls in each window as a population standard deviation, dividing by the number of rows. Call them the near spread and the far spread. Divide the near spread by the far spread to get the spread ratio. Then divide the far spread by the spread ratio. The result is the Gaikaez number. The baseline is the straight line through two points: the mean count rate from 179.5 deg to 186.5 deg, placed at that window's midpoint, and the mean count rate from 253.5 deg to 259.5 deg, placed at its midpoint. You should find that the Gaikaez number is 0.5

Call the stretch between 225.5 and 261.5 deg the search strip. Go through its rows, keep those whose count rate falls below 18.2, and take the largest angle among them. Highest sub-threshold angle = 246 deg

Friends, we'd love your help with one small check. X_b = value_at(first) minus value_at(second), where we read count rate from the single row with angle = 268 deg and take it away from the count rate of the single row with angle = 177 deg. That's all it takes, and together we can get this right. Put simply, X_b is -1.3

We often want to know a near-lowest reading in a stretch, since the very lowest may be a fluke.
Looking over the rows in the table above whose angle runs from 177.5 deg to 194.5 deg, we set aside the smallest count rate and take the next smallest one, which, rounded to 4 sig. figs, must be 16.63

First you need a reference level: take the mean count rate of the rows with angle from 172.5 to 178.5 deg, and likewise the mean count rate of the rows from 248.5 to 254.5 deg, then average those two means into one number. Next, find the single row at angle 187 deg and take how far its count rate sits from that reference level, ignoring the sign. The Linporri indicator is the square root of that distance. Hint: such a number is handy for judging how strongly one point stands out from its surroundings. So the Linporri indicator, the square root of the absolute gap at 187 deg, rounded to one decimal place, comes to 1.5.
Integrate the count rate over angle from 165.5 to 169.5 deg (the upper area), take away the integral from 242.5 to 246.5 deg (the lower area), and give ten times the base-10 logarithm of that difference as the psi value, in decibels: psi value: 7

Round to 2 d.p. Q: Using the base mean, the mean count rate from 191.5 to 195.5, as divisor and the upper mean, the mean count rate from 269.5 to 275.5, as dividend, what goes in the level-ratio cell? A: 1.02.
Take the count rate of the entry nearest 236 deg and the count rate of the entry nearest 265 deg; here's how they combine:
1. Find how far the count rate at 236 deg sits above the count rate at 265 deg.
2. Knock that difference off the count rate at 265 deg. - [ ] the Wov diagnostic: 17.7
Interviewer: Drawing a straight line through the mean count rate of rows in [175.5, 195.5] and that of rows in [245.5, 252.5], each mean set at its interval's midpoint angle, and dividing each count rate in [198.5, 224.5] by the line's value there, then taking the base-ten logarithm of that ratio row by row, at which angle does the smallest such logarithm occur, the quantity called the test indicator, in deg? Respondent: 223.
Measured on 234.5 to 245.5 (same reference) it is 235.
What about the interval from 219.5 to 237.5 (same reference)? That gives 235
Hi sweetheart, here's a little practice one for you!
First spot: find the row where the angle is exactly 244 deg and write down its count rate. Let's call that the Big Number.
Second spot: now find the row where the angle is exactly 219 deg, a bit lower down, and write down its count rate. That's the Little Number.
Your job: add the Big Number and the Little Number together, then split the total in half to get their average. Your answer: 18.2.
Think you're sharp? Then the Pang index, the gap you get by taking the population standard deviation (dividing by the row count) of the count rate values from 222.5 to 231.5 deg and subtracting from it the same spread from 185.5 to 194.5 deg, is -0.3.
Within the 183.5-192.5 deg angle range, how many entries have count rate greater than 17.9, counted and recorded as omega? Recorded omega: 3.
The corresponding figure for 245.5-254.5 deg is 9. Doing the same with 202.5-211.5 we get 4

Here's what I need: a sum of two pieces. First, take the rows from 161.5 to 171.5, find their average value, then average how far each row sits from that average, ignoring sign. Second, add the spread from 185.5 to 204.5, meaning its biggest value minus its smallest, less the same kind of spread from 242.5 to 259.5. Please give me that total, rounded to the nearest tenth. 3.2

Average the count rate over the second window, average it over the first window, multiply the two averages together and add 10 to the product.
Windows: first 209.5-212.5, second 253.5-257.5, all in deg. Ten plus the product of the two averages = 365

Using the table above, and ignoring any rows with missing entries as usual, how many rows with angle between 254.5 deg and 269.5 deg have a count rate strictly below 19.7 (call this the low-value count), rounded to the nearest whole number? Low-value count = 12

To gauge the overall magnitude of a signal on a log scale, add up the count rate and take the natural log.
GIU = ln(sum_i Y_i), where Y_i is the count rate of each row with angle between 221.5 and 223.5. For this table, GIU 3.52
